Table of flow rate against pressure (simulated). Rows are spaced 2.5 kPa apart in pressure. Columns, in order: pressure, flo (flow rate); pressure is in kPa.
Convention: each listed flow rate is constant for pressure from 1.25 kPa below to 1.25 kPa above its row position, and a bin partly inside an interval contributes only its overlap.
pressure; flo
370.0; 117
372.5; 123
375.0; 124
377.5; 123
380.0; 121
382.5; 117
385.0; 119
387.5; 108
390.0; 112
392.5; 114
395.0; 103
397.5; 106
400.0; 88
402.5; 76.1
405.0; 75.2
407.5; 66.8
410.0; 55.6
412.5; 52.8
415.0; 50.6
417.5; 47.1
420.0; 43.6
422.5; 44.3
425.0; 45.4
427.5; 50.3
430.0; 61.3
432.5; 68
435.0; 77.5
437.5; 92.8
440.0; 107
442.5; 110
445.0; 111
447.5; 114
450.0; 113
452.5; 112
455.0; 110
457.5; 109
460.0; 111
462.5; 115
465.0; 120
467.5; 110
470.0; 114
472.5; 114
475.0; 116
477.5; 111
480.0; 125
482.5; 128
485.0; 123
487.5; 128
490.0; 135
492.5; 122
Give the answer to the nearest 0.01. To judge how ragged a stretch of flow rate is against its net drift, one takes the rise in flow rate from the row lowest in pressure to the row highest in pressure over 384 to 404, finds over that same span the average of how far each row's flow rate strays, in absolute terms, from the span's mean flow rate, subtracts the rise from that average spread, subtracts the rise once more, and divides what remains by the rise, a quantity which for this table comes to -2.25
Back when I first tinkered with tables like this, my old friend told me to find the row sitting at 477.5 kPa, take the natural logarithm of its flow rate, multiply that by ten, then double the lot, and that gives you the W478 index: 94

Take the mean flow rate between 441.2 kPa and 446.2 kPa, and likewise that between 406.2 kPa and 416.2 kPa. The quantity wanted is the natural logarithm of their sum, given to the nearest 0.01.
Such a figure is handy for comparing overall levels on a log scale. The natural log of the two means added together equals 5.12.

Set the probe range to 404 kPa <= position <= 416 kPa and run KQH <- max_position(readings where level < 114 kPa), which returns 415.0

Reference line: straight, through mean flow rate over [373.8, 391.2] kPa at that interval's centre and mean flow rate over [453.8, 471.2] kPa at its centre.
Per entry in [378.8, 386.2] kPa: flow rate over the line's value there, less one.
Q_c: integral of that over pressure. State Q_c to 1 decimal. 0.1 kPa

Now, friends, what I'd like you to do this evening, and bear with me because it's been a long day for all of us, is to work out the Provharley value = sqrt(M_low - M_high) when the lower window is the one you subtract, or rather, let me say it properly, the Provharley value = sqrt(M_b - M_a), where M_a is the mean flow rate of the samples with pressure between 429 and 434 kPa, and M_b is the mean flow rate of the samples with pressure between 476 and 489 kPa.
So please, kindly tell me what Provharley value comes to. 7.6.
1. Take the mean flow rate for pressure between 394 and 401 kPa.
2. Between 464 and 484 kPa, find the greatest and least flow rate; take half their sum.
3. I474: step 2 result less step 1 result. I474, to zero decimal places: 20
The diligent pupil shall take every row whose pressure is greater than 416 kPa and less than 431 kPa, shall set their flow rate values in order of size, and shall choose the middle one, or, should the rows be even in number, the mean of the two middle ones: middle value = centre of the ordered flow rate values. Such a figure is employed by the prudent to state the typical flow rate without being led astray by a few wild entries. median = 46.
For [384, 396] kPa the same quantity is 112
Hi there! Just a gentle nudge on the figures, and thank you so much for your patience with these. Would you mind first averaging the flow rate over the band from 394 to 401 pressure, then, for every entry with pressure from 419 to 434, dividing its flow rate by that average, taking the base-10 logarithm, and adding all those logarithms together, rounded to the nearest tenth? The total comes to -1.7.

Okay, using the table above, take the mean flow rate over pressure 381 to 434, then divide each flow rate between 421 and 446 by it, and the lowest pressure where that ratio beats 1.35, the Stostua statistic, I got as 440.0 kPa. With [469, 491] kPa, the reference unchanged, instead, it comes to 470.0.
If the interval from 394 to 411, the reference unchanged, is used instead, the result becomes 397.5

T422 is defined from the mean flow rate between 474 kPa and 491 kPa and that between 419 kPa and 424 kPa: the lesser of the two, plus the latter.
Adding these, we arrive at 88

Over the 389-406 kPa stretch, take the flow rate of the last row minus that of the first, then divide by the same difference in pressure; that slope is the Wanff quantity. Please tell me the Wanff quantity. -2.5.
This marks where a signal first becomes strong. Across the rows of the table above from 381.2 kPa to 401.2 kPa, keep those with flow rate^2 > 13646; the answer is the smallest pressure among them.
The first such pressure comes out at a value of 382.5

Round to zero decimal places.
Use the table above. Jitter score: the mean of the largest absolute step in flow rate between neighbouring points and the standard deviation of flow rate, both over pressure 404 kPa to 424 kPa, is 11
